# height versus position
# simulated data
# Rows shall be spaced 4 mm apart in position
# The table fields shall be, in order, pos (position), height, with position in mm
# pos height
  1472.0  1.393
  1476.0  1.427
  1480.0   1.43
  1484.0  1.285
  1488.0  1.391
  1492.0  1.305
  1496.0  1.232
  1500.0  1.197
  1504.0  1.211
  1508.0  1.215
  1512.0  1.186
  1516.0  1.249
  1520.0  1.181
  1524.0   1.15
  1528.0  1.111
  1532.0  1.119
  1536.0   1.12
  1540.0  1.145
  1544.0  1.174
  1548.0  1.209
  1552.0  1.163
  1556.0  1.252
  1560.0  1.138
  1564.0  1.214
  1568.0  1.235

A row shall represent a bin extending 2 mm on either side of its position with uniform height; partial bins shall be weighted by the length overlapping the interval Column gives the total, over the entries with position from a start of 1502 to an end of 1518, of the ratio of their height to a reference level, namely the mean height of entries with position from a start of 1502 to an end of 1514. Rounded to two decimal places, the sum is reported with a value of 4.04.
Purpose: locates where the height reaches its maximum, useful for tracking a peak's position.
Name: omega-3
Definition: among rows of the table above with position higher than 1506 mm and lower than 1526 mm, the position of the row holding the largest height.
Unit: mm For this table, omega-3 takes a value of 1516.0 mm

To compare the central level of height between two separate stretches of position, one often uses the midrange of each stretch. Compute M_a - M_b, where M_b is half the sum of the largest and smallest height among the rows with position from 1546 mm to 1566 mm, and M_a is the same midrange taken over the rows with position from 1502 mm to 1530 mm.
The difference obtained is -0.015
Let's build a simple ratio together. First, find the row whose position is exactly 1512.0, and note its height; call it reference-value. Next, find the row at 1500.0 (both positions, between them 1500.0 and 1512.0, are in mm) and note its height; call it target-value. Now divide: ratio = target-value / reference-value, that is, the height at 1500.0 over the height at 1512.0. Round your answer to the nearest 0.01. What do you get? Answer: 1.01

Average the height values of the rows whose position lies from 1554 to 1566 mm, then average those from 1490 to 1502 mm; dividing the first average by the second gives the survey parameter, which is 0.97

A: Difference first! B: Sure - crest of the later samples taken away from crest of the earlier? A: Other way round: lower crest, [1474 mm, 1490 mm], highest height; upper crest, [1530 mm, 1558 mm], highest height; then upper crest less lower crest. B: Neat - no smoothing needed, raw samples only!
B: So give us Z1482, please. -0.178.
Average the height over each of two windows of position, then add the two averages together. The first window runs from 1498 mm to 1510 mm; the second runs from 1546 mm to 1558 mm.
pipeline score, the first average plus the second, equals 2.42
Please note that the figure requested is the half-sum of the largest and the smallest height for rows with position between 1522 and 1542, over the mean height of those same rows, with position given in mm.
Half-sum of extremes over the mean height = 1.00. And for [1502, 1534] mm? 1.00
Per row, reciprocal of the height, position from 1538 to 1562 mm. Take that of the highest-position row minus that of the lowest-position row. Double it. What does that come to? 0.01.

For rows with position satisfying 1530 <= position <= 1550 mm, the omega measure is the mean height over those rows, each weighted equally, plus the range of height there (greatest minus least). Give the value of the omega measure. 1.24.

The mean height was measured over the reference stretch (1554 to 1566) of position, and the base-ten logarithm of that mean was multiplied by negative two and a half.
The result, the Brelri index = -0.20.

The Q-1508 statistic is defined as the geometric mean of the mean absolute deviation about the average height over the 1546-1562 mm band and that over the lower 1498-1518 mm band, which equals 0.026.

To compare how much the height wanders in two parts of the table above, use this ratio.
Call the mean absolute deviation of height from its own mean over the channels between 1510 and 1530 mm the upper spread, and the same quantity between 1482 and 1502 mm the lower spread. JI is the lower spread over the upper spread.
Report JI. 1.5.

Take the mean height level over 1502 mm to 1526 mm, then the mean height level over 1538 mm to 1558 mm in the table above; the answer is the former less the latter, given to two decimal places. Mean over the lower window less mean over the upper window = 0.01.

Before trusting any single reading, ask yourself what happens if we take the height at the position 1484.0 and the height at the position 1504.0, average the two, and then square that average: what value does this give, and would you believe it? 1.6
